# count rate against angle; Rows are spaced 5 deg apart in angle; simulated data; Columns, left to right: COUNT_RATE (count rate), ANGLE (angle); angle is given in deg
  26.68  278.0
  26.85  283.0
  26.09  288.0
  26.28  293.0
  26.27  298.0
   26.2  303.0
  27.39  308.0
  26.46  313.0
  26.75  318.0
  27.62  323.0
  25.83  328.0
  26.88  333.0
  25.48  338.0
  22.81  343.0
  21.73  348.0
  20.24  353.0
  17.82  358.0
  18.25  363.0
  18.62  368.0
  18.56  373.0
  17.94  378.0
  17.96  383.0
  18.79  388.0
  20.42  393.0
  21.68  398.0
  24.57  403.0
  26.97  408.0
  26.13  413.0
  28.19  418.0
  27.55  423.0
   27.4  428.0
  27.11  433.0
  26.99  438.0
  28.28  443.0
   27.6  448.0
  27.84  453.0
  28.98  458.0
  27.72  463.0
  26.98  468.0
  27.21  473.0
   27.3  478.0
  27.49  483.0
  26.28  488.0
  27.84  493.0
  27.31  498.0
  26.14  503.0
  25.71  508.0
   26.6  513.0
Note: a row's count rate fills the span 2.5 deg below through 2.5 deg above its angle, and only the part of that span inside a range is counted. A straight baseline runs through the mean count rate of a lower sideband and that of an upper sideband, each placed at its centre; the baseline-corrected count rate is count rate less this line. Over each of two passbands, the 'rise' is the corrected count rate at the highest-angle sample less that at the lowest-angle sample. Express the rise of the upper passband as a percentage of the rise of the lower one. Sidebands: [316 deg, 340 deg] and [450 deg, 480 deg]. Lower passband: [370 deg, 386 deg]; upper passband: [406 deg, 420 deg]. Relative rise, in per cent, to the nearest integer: -166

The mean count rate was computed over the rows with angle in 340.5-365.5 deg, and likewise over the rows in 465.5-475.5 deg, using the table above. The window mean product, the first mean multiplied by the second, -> 547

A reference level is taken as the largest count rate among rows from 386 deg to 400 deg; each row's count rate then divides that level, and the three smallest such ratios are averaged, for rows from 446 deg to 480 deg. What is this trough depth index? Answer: 0.77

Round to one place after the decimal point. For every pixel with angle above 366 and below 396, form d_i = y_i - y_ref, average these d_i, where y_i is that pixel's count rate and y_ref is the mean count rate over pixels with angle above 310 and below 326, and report -8.2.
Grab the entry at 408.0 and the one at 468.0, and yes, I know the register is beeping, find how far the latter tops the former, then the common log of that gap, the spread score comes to -2.0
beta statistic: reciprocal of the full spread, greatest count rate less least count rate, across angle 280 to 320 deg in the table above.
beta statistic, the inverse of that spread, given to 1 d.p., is 0.8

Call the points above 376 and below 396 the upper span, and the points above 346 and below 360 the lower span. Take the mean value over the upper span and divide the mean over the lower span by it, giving 1.06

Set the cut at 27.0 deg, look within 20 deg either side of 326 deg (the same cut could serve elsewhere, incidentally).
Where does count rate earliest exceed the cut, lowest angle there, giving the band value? 308.0 deg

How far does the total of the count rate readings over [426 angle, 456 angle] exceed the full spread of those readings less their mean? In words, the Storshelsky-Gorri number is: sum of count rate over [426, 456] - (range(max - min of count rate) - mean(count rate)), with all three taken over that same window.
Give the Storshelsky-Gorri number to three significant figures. 191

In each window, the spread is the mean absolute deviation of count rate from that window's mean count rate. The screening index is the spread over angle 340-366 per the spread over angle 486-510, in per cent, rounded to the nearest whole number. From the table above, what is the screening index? 232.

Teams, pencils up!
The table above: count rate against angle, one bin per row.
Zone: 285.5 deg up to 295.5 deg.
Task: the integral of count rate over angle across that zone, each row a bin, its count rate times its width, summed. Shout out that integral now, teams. 262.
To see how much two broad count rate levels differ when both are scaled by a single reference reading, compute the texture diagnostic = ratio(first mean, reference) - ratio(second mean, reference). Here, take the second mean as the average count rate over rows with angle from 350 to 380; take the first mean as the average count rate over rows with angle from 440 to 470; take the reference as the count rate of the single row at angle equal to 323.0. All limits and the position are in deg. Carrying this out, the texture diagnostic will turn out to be 0.34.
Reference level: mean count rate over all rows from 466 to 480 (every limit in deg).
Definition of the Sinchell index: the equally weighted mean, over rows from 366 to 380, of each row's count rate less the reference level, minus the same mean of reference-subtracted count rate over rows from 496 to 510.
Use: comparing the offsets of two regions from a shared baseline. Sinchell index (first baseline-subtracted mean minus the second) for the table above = -8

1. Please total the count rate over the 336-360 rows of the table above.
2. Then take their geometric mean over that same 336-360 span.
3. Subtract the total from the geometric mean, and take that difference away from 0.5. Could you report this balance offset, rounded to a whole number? 87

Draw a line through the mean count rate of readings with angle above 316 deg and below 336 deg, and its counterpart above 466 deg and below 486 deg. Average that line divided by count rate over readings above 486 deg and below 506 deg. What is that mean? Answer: 1.02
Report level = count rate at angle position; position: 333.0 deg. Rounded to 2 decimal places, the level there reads 26.88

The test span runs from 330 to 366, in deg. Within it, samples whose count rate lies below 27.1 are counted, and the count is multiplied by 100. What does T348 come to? 700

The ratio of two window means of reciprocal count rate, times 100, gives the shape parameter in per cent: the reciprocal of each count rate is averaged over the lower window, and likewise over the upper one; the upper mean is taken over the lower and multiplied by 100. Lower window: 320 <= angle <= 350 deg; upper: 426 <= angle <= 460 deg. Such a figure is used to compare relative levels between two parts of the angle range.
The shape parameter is 90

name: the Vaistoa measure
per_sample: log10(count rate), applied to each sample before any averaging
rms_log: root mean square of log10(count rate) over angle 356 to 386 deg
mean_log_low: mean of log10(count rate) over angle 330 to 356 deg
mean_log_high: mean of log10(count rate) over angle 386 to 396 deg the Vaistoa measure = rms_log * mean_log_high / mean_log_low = 1.19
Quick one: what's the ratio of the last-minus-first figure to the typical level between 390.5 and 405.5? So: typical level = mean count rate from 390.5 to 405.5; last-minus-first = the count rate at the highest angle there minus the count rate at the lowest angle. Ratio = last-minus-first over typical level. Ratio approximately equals 0.19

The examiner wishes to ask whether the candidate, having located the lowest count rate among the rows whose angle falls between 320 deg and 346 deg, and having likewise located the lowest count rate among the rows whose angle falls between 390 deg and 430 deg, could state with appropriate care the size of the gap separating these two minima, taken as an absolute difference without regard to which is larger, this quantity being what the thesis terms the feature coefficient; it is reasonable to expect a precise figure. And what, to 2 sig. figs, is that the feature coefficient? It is 2.4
